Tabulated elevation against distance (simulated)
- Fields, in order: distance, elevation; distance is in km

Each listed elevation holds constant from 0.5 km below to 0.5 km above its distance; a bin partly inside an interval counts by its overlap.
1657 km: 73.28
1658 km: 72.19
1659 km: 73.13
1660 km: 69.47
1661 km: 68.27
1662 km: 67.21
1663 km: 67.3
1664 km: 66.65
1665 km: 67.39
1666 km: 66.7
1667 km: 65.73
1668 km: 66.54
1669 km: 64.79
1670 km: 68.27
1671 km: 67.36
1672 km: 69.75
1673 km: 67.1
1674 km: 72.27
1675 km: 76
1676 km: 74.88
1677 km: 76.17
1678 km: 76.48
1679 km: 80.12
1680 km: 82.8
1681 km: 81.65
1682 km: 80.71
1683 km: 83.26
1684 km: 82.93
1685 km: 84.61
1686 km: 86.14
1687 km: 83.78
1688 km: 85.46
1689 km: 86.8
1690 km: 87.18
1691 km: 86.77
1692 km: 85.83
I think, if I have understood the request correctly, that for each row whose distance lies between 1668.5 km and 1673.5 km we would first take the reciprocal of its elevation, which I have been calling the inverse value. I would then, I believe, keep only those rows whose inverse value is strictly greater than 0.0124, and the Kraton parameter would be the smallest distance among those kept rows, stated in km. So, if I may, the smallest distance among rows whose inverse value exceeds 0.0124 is 1669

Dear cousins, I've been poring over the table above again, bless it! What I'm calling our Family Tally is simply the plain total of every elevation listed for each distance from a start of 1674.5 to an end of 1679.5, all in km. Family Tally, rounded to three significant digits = 384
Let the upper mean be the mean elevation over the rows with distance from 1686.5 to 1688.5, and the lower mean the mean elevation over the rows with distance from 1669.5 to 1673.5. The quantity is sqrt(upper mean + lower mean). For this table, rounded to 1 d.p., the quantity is 12.4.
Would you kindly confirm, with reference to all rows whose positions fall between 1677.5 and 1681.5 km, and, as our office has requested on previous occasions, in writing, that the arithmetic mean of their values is 80.3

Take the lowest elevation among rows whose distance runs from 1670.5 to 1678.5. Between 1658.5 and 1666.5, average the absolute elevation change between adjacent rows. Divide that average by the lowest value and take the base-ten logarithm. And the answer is -1.76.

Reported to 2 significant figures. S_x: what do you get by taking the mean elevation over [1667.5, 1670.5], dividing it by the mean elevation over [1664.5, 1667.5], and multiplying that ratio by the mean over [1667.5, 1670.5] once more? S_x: 66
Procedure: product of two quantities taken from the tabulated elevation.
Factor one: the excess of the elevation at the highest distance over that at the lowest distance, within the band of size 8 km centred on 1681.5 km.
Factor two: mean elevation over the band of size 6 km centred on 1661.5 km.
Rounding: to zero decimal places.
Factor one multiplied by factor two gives 558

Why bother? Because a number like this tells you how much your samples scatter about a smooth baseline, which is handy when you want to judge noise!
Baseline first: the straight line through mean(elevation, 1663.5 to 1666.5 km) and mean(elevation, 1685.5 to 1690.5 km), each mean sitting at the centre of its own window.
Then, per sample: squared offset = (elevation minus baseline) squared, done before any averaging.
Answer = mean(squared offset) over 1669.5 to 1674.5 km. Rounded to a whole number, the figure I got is 16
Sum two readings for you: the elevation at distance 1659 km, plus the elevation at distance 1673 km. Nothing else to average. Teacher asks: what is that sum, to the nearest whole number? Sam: 140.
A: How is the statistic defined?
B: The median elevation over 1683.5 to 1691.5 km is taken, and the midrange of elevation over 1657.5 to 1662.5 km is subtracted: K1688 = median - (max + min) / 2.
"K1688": 16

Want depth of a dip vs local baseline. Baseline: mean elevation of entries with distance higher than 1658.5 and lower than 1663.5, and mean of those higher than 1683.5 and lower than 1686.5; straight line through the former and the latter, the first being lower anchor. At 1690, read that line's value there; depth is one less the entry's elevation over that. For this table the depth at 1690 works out 0.01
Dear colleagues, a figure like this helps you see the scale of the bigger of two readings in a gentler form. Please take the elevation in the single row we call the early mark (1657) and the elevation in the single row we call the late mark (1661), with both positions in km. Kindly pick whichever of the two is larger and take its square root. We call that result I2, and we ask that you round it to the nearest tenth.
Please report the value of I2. 8.6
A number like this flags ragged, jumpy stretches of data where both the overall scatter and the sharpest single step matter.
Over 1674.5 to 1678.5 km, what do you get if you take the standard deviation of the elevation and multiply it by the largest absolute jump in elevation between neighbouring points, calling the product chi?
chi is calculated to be 1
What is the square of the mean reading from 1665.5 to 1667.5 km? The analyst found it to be 4384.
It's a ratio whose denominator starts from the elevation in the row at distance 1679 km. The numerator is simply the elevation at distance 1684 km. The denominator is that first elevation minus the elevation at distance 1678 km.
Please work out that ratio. 23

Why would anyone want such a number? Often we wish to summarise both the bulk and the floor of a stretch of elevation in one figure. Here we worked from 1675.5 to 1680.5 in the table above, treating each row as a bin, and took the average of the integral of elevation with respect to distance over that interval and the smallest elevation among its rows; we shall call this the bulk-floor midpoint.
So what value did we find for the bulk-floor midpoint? 233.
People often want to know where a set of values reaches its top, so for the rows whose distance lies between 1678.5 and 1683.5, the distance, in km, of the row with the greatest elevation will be 1683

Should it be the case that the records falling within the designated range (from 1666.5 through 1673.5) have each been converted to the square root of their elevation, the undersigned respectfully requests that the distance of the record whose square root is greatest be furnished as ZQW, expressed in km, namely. 1672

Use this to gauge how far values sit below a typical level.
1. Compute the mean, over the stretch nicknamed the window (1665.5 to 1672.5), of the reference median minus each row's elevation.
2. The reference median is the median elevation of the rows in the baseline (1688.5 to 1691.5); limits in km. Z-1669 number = 20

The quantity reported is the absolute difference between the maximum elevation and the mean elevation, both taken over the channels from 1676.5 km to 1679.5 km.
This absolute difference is 2.5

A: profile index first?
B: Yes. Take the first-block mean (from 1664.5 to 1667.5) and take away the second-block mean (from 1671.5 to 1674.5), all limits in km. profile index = -3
